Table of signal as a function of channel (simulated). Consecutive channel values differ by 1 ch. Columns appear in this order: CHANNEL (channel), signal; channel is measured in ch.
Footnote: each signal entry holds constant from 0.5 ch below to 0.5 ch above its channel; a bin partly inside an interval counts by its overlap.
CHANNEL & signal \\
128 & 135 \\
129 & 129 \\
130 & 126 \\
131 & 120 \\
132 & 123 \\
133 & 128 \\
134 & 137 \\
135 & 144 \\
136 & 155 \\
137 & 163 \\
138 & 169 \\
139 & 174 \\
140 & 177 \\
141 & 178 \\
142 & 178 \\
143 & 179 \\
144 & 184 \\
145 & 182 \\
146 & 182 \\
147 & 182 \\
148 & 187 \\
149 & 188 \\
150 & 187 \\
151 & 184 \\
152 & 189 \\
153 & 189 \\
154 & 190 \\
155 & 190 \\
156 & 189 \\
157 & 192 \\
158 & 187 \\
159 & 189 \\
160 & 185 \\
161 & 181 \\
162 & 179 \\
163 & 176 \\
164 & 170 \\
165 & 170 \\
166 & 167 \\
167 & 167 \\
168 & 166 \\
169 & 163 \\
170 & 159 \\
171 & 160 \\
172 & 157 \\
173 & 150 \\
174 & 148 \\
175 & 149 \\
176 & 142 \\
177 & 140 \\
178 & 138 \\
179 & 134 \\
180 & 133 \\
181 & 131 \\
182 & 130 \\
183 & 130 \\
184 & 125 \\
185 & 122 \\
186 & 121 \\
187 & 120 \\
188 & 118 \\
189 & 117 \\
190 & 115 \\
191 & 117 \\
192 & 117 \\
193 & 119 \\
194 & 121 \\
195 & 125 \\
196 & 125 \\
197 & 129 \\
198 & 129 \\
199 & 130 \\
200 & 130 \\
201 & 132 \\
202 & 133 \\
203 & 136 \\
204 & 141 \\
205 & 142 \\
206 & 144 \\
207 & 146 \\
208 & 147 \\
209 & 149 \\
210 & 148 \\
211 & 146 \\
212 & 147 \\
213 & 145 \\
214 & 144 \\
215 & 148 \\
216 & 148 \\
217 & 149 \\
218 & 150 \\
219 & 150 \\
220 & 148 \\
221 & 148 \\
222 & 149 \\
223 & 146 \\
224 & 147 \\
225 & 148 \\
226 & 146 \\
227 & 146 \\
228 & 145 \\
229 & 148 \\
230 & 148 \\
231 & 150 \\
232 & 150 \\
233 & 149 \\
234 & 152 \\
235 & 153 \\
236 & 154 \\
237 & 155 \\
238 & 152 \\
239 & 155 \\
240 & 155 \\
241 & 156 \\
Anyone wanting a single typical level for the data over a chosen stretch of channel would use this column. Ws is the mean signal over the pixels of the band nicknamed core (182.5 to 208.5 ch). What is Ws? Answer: 128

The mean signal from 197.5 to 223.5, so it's 143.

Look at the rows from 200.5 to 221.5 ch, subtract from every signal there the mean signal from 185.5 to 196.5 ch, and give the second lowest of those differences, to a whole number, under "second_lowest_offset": 13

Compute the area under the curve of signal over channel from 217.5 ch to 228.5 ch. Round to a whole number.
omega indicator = 1623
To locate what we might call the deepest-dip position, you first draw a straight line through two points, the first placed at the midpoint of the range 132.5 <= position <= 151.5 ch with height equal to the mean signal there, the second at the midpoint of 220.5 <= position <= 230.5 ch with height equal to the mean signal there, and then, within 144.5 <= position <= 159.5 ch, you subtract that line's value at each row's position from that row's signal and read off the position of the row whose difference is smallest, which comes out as 145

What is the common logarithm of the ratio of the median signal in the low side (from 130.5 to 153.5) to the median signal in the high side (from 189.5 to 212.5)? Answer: 0.13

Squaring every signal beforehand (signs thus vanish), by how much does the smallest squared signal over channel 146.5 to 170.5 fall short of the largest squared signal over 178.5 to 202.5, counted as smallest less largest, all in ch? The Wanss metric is 7325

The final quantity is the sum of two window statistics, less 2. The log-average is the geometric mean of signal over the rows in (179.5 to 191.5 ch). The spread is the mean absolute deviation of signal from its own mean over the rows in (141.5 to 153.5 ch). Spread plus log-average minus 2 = 124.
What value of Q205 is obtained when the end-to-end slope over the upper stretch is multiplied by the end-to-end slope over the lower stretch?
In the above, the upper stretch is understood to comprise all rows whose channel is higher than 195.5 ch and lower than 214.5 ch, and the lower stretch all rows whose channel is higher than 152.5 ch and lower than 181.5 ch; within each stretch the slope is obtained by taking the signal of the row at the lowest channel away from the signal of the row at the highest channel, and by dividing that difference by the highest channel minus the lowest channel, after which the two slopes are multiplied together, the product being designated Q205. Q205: -2.2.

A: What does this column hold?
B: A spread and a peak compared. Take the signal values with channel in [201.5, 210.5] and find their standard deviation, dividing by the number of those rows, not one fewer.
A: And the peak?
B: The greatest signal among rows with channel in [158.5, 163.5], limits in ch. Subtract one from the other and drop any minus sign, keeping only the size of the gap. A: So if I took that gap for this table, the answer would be 184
